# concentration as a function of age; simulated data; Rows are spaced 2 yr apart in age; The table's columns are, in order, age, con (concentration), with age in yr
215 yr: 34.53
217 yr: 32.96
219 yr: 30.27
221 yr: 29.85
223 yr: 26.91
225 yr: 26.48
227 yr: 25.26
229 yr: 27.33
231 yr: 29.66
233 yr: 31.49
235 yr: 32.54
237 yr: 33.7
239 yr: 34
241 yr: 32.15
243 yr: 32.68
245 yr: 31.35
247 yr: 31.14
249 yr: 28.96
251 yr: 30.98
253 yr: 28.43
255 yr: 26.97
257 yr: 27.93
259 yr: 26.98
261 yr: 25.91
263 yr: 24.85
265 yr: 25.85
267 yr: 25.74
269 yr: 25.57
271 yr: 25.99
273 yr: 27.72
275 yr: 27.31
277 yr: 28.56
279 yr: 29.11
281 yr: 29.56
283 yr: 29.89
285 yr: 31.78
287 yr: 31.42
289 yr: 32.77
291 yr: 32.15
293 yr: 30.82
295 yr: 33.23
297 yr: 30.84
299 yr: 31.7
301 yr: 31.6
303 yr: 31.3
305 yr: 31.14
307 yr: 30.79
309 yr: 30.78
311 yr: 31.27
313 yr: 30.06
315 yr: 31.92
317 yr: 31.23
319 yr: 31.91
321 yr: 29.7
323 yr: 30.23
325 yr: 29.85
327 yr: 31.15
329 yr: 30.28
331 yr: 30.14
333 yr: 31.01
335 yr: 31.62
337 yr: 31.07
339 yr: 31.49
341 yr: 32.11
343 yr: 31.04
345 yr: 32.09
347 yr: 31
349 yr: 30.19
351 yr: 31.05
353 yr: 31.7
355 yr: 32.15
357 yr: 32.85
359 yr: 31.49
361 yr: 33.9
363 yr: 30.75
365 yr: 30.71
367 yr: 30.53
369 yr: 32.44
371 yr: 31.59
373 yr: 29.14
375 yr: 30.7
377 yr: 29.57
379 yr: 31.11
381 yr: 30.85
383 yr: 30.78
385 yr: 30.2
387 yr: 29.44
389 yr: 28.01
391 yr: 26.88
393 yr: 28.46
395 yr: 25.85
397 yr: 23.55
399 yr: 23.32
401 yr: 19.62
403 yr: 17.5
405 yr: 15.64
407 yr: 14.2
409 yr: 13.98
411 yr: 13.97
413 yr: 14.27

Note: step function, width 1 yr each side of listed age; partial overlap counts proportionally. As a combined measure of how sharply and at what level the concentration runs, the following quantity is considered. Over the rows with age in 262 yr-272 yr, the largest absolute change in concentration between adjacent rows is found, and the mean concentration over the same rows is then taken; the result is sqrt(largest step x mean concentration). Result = 5.1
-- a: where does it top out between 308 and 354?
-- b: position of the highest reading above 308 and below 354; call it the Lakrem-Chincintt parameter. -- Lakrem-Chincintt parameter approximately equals 341 yr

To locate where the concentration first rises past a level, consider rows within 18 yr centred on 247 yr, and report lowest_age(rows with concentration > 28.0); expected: 239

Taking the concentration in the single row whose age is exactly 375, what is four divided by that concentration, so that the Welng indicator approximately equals 0.130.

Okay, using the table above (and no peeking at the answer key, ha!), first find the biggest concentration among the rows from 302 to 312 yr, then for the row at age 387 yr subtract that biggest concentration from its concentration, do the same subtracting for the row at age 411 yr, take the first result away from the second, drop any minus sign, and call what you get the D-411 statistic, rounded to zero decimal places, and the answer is 15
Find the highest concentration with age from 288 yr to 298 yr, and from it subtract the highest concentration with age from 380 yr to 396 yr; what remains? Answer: 2.4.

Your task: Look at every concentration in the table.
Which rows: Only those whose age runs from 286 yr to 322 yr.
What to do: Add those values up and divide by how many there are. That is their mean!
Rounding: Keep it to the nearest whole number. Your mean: 31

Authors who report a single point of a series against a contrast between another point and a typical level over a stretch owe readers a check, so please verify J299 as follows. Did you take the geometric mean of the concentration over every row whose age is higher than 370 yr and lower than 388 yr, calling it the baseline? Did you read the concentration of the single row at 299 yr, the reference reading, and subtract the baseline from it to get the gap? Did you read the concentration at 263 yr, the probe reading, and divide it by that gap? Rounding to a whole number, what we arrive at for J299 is 19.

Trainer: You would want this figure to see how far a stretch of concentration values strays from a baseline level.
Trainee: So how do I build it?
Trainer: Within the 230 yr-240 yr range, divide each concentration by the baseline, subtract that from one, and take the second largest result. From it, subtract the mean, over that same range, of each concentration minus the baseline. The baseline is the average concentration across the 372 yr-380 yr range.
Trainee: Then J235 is -2.2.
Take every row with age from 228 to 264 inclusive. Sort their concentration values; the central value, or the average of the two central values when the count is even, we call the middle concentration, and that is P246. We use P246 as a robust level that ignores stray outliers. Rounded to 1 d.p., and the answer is 30.3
